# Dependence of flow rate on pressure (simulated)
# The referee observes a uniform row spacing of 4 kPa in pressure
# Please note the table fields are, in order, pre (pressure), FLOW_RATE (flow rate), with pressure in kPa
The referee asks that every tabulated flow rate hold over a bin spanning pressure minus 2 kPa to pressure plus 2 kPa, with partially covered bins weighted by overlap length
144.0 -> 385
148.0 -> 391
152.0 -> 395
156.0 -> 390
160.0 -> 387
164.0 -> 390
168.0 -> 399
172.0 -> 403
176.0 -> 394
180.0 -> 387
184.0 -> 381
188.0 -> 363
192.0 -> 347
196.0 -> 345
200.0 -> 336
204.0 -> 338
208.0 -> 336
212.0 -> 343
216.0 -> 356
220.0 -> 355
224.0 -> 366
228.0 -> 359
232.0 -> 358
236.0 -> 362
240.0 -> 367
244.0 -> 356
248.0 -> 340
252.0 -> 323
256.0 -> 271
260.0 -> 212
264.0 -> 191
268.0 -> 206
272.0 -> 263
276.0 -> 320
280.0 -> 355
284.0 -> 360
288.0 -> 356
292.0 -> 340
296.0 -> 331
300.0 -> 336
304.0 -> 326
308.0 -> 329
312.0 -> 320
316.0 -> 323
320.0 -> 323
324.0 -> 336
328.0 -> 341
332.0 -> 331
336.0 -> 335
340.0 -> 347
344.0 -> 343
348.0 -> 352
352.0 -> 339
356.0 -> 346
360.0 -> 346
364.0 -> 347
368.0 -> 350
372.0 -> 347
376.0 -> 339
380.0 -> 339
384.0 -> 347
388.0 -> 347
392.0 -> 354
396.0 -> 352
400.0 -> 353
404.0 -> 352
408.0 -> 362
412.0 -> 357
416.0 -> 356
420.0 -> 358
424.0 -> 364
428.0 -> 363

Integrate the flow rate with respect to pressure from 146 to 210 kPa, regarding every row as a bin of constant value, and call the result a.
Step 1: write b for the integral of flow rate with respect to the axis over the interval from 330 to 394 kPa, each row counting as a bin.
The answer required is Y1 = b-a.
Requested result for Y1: -1892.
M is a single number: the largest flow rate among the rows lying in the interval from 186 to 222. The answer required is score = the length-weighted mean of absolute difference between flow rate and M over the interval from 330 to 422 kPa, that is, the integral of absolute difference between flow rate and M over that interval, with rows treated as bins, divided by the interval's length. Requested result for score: 15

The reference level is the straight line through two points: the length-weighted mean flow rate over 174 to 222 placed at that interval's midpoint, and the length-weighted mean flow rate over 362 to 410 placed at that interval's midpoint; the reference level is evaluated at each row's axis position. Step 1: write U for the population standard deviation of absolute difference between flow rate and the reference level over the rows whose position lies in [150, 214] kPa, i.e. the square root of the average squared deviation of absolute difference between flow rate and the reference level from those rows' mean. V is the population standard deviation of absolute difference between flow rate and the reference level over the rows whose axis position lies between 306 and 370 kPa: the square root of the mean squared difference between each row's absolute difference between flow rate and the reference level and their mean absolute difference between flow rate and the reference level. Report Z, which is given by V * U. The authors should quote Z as 117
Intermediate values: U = 11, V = 10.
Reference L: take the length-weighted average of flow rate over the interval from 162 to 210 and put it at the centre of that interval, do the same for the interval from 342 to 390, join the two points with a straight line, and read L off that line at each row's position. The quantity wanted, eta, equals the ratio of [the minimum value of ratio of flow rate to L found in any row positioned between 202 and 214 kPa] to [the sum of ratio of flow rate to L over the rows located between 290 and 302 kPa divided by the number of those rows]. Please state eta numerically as 1.0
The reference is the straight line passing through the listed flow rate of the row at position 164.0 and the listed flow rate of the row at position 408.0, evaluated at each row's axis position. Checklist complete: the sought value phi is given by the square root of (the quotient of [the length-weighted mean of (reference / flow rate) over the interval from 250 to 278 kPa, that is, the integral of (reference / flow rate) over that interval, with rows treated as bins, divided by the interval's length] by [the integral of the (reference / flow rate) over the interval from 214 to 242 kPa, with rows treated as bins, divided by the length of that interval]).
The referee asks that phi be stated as 1.21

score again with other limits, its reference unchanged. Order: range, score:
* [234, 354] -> 42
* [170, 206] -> 22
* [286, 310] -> 27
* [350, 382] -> 19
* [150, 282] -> 37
